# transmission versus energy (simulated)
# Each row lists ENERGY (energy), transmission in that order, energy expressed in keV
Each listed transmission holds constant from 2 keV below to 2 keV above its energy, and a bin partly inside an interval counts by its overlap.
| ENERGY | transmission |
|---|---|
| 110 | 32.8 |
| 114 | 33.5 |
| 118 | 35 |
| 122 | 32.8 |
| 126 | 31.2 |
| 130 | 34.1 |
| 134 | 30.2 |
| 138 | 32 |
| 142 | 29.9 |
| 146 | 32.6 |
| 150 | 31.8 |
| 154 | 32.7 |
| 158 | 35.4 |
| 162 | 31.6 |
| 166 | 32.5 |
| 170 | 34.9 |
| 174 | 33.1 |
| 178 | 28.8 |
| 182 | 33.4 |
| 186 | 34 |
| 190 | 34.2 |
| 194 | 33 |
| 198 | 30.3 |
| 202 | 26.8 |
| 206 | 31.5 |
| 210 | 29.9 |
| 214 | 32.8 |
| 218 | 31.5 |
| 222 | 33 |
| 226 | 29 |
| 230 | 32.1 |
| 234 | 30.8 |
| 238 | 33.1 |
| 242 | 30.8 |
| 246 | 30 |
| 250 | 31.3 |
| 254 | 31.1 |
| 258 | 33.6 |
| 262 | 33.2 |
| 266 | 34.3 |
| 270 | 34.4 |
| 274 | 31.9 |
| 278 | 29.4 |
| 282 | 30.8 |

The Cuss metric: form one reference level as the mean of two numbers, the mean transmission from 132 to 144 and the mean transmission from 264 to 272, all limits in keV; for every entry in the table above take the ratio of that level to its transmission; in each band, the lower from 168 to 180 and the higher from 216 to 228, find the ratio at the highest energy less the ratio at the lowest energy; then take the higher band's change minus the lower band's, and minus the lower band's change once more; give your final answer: -0.3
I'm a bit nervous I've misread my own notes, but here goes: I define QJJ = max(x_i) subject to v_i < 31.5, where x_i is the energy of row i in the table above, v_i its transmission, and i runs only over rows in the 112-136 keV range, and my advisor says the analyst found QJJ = 134 keV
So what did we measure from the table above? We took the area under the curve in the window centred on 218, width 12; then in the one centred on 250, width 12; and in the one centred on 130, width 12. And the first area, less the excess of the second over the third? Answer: 402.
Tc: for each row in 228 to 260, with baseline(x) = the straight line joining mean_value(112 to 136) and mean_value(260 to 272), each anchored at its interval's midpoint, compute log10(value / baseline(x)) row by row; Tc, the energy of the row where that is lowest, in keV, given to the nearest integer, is 246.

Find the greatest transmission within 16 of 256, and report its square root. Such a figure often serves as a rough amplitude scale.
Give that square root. 5.87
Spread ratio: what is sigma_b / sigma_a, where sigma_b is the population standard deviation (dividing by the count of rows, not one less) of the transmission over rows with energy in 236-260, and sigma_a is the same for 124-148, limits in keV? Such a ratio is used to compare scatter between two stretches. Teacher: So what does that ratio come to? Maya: 0.89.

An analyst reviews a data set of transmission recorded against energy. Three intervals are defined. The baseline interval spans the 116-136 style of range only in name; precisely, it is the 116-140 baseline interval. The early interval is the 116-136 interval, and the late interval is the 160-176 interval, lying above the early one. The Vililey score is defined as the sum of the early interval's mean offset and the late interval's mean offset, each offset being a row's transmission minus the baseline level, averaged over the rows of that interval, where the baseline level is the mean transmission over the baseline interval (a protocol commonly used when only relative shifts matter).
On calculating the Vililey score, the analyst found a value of 0.6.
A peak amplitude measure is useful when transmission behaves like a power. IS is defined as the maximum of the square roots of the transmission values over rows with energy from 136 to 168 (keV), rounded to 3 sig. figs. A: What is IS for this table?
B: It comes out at 5.95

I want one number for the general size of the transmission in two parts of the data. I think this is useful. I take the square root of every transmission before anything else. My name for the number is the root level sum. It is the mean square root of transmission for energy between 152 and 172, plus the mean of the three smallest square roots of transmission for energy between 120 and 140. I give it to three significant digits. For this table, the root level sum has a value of 11.4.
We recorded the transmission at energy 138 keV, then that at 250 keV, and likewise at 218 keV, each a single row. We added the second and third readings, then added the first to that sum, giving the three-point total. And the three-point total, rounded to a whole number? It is 95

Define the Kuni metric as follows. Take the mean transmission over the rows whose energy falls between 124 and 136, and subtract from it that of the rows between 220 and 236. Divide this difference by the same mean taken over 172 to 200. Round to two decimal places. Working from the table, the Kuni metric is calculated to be 0.02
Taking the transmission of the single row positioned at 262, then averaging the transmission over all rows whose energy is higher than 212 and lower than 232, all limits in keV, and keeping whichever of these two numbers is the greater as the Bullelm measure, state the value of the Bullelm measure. 33.2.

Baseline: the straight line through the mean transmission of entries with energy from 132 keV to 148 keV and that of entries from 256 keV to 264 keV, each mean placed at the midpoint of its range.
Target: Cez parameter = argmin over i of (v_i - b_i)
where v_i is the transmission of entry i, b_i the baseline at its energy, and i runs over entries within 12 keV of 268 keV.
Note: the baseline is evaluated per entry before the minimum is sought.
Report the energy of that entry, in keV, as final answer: 278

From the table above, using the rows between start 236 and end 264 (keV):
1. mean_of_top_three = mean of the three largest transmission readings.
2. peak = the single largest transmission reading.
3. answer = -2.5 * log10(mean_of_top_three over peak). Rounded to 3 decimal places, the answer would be 0.010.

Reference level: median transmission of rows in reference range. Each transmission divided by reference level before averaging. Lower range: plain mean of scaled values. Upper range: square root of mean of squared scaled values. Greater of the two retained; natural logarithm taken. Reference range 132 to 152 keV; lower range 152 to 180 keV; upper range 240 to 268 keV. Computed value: 0.028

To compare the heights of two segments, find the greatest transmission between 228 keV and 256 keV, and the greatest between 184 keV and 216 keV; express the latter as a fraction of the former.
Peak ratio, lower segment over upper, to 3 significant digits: 1.03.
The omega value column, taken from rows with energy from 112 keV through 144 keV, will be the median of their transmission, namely 32.4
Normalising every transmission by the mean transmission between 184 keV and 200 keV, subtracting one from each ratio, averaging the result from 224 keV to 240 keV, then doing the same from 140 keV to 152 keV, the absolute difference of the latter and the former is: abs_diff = 0.006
